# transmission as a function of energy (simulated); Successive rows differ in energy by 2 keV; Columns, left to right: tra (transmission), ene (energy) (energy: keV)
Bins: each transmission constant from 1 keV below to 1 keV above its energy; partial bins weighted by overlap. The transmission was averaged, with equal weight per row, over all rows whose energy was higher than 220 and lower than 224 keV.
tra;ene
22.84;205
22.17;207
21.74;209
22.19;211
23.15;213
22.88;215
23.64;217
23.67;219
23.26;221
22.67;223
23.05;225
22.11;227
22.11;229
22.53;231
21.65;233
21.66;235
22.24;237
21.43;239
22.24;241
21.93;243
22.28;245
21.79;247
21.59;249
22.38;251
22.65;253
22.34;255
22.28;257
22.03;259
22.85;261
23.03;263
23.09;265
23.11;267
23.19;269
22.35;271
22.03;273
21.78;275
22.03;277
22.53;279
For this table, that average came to 23.0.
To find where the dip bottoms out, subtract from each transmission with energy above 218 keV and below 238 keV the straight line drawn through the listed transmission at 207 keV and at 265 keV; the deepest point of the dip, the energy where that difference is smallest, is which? 235 keV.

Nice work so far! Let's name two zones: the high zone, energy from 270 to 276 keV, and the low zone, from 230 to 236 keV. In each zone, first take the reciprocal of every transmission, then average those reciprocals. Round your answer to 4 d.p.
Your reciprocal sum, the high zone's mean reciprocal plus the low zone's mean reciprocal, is 0.0909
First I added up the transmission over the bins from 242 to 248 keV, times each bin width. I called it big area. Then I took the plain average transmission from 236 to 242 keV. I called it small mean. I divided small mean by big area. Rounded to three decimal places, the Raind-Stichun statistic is 0.166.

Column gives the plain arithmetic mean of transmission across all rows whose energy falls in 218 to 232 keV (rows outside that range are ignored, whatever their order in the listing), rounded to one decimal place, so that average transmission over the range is 22.8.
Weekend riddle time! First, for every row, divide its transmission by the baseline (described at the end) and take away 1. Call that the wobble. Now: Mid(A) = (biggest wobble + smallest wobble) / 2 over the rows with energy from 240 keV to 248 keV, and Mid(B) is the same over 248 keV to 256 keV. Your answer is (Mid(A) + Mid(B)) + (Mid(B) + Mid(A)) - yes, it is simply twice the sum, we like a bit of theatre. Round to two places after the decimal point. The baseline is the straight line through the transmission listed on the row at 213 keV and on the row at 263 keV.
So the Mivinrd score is -0.17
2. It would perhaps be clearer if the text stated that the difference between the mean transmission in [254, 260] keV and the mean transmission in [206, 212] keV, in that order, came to 0.18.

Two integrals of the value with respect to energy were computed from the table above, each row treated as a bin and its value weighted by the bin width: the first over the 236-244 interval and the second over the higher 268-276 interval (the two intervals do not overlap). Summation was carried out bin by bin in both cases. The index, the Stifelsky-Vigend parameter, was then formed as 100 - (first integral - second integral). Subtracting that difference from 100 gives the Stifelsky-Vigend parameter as 103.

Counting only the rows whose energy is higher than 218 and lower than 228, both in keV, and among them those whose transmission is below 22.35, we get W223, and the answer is 1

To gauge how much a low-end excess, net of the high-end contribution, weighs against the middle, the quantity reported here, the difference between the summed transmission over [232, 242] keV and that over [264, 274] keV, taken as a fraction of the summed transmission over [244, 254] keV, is -0.041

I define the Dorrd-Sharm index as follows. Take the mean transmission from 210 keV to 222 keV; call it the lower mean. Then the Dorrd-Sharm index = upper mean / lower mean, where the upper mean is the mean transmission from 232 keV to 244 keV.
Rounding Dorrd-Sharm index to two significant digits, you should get 0.94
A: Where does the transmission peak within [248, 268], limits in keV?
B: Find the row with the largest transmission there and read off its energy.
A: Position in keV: 267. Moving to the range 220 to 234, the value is 221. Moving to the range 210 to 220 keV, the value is 219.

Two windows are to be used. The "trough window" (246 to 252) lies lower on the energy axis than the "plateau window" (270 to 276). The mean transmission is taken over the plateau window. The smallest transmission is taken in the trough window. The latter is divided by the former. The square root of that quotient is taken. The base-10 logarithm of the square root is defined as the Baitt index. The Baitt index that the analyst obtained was -0.0046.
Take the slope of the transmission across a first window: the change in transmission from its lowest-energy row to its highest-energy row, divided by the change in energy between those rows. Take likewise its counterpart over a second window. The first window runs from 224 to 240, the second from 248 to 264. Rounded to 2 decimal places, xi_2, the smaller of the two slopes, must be -0.12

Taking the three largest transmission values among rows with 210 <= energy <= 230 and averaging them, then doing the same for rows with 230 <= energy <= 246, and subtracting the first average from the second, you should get -1.2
